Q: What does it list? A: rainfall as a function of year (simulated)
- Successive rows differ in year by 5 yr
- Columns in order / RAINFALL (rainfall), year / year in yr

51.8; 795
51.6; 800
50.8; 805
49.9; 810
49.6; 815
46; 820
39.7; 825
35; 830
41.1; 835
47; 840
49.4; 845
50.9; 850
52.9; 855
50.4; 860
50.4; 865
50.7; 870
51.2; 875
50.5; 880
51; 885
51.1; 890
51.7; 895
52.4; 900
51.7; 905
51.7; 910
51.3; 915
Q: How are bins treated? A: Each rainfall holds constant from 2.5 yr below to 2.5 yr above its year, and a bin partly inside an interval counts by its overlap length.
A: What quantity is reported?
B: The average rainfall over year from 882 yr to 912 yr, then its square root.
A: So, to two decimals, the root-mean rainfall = 7.18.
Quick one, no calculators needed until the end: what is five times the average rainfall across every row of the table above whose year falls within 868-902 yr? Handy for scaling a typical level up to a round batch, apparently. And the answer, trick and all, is 256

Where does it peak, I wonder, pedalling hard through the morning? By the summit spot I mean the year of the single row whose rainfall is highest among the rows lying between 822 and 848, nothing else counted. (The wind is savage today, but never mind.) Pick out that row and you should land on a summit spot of 845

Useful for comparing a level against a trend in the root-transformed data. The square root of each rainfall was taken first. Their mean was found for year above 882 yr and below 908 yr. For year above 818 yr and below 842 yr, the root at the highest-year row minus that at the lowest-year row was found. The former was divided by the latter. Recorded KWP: 98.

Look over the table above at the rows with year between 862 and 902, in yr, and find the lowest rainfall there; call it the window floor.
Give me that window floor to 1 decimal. 50.4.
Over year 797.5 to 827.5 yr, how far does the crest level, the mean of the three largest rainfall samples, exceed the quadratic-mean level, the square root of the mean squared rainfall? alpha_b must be 2.7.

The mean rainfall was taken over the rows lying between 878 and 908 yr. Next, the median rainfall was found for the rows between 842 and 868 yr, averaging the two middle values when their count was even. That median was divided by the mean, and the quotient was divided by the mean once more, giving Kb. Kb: 0.0191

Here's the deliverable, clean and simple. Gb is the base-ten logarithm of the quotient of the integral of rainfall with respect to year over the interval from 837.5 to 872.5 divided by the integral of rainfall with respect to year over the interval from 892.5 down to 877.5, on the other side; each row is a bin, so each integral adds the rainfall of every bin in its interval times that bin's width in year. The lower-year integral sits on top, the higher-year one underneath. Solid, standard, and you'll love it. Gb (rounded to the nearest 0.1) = 0.4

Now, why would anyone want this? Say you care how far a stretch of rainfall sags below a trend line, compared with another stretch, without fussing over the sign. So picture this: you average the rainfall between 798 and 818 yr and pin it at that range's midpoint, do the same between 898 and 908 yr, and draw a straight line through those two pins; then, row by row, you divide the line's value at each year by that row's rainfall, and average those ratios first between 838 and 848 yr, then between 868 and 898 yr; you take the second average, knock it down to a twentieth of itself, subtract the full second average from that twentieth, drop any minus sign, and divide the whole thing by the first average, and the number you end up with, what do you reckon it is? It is 0.91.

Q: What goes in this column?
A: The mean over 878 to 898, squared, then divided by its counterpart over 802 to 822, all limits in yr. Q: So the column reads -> 53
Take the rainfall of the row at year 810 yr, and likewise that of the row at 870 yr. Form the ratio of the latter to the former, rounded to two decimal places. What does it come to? 1.02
